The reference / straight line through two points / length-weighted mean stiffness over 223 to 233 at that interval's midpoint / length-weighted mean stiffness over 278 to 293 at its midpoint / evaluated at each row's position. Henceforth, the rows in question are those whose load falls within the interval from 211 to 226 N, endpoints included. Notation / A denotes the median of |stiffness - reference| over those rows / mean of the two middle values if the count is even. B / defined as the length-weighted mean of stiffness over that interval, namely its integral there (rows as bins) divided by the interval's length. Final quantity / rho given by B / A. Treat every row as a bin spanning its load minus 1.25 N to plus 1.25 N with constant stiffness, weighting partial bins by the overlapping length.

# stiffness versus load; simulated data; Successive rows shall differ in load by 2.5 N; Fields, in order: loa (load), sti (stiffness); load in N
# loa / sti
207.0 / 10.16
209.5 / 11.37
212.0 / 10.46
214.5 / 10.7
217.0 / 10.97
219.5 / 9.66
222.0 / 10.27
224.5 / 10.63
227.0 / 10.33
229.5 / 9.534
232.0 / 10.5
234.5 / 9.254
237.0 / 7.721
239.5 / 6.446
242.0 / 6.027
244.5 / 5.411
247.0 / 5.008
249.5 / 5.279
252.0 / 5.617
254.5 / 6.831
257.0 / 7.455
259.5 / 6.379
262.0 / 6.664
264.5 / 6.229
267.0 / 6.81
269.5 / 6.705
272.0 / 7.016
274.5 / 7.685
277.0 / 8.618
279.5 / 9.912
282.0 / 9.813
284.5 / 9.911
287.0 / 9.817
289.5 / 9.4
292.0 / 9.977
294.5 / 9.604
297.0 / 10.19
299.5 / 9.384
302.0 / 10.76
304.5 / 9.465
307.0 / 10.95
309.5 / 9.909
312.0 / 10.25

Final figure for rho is 29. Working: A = 0.4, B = 10.4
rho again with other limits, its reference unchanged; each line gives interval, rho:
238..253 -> 1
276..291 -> 95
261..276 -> 2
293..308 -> 26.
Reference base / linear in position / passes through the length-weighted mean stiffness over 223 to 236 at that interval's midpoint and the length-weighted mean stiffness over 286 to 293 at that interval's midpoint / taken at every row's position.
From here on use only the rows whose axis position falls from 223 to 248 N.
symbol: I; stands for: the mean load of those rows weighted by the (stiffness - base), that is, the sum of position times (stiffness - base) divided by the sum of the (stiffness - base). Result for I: 243.3 N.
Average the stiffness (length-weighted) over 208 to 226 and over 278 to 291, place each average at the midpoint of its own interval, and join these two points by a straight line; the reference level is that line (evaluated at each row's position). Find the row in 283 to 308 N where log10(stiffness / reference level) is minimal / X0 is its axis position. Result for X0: 289.5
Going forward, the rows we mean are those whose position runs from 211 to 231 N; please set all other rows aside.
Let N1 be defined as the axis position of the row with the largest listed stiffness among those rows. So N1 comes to 217.0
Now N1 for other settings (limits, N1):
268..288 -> 279.5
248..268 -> 257.0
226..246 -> 232.0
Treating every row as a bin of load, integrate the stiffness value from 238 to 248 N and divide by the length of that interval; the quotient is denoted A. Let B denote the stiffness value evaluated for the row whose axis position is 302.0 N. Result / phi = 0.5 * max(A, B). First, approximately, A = 5.8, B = 10.76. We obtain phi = 5.4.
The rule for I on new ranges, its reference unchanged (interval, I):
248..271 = 258.8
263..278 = 269.5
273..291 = 275.7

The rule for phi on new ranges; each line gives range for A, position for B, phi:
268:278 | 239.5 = 3.7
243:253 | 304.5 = 4.7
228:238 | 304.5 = 4.7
